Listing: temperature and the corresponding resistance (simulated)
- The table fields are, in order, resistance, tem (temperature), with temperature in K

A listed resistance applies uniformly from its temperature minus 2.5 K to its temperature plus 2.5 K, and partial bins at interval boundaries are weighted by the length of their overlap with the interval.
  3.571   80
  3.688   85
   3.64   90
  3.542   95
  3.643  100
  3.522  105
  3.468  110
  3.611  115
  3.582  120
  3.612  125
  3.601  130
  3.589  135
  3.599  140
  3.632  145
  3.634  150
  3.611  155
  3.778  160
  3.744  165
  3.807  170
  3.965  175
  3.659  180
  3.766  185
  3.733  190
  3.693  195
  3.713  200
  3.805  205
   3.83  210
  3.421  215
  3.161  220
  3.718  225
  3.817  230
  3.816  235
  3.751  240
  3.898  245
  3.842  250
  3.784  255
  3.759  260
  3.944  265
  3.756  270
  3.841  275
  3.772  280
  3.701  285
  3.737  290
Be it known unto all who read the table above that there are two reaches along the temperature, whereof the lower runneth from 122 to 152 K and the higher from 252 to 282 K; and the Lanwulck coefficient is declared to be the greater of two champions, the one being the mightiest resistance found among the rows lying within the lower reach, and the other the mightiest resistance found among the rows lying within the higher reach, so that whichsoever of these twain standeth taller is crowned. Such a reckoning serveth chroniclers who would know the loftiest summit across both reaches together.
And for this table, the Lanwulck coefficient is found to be 3.94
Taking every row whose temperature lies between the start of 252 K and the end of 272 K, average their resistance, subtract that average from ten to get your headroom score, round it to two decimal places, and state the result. 6.19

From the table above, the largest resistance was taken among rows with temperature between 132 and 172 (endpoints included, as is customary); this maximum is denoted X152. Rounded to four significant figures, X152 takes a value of 3.807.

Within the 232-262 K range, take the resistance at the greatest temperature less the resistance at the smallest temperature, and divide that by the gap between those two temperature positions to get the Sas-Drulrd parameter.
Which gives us -0.002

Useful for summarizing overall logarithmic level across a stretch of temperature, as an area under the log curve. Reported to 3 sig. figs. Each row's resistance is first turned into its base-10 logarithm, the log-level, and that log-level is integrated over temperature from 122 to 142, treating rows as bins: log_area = 11.1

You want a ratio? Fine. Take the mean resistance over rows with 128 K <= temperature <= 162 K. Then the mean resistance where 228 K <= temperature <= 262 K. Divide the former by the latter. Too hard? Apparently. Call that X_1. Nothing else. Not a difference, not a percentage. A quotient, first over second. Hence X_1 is 0.954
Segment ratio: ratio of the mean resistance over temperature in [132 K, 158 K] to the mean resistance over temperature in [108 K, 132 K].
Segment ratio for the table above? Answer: 1.01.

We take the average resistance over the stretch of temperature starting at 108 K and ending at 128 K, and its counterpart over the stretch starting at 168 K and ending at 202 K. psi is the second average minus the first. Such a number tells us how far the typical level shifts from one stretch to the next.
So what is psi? 0.19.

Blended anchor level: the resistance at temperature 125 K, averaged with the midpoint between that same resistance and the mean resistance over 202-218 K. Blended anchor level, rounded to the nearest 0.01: 3.63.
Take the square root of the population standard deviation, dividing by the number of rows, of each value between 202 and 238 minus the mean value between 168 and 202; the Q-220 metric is 0.491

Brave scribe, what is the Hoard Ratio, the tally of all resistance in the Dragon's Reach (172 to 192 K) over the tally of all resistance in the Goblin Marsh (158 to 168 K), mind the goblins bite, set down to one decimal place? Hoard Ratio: 2.0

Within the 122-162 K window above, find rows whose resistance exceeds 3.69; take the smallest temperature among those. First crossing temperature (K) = 160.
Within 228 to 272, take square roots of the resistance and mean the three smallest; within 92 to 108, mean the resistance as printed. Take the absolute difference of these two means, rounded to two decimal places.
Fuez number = 1.63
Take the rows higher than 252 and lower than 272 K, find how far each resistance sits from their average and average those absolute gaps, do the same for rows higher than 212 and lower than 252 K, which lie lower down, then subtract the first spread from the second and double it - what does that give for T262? 0.25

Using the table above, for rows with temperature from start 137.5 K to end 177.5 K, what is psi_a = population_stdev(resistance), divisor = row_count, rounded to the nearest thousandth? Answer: 0.119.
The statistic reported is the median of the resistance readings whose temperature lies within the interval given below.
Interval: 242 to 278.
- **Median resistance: 3.84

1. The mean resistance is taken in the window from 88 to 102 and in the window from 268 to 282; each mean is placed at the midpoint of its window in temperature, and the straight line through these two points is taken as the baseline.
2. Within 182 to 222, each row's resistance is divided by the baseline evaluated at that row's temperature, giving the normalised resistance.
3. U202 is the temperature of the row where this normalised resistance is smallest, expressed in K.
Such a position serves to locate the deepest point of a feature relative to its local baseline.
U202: 220 K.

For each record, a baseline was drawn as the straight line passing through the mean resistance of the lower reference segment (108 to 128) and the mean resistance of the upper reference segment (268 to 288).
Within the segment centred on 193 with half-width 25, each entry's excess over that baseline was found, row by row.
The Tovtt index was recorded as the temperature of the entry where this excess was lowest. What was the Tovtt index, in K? 215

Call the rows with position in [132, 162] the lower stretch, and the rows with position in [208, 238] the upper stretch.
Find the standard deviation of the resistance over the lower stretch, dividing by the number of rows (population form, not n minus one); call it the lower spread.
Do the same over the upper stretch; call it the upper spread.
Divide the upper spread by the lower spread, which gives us 4.0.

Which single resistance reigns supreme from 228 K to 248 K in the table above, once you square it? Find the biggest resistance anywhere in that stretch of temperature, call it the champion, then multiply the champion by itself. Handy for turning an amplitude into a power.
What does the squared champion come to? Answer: 15.2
